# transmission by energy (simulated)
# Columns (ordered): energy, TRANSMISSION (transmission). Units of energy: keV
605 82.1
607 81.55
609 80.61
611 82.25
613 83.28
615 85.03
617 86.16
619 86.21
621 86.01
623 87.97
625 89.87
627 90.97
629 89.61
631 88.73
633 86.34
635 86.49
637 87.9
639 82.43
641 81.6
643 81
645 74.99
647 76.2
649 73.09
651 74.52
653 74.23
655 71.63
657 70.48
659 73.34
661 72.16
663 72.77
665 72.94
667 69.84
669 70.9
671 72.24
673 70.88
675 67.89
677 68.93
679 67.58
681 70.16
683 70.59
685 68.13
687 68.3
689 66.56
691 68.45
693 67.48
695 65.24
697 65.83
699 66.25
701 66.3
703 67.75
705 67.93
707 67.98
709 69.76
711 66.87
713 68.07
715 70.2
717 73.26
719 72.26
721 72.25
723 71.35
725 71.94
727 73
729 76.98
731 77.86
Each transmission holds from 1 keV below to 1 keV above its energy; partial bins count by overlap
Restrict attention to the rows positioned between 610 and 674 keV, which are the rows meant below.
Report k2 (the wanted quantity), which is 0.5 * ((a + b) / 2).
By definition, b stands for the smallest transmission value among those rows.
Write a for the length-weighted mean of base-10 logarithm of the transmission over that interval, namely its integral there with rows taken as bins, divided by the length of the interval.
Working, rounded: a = 1.900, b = 69.84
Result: 17.9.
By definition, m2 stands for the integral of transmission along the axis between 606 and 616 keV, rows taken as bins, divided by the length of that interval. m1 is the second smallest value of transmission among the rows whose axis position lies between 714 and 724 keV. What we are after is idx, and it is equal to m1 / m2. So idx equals 0.86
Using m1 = 71.35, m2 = 82.5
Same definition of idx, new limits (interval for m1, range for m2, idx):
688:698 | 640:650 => 0.85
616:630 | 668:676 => 1.22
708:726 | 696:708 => 1.02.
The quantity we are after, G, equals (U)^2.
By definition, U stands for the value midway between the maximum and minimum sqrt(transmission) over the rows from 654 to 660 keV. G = 71.9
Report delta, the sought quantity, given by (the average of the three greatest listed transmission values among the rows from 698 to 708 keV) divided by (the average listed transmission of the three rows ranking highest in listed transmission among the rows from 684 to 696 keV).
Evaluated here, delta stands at 0.99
